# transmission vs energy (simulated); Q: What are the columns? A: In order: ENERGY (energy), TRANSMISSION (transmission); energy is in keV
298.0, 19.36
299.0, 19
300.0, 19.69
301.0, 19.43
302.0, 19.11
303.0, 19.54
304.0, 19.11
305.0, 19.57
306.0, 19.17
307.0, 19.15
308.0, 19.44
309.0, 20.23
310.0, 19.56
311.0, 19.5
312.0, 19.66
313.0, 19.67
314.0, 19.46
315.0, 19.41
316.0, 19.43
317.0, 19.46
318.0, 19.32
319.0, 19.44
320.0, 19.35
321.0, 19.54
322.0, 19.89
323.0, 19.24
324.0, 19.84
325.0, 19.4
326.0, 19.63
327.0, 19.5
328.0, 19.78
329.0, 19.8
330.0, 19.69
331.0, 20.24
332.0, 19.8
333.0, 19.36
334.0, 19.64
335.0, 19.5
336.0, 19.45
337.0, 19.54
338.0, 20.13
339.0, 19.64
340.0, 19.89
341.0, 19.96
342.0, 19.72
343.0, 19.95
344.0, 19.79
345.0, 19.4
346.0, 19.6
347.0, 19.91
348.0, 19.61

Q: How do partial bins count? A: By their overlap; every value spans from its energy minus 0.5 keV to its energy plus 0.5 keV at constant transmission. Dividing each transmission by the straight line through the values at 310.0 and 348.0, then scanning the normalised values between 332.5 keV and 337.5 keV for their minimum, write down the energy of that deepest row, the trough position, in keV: 333.0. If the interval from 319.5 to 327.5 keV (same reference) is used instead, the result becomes 323.0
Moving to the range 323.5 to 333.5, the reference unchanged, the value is 333.0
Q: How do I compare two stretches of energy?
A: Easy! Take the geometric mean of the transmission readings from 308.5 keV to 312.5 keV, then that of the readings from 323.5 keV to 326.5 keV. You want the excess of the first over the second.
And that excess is 0.11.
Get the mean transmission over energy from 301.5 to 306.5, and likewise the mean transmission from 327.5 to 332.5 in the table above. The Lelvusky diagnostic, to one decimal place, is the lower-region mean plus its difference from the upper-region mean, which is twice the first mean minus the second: 18.7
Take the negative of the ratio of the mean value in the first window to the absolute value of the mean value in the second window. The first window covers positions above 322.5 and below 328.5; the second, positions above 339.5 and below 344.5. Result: -0.99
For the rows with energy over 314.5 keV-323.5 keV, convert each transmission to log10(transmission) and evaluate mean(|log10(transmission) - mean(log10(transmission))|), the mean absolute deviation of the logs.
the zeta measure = 0.0026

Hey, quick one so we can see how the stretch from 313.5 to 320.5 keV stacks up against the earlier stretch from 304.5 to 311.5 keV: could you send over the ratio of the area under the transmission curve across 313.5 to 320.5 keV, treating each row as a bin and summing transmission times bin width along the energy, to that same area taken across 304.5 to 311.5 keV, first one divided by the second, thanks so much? 0.99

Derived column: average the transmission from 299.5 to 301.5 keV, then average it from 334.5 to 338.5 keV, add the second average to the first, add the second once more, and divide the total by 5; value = 11.8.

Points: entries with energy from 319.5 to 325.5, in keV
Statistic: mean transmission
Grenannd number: 19.5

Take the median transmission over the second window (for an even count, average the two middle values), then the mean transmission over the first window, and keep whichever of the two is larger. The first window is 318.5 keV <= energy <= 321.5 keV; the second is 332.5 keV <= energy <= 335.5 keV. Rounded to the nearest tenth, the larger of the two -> 19.5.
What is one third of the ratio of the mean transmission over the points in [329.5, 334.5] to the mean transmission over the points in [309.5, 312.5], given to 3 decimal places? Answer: 0.336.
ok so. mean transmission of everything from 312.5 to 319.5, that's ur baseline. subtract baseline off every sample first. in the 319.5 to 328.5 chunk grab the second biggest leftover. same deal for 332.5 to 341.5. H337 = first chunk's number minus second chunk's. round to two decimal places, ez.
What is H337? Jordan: -0.12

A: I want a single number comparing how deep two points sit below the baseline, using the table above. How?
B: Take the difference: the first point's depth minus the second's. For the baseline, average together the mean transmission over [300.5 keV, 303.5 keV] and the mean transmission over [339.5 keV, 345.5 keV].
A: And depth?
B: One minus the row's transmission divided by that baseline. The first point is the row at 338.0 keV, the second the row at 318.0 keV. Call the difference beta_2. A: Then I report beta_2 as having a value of -0.041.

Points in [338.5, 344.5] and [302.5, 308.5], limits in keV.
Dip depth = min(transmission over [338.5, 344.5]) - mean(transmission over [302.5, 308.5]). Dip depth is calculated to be 0.31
